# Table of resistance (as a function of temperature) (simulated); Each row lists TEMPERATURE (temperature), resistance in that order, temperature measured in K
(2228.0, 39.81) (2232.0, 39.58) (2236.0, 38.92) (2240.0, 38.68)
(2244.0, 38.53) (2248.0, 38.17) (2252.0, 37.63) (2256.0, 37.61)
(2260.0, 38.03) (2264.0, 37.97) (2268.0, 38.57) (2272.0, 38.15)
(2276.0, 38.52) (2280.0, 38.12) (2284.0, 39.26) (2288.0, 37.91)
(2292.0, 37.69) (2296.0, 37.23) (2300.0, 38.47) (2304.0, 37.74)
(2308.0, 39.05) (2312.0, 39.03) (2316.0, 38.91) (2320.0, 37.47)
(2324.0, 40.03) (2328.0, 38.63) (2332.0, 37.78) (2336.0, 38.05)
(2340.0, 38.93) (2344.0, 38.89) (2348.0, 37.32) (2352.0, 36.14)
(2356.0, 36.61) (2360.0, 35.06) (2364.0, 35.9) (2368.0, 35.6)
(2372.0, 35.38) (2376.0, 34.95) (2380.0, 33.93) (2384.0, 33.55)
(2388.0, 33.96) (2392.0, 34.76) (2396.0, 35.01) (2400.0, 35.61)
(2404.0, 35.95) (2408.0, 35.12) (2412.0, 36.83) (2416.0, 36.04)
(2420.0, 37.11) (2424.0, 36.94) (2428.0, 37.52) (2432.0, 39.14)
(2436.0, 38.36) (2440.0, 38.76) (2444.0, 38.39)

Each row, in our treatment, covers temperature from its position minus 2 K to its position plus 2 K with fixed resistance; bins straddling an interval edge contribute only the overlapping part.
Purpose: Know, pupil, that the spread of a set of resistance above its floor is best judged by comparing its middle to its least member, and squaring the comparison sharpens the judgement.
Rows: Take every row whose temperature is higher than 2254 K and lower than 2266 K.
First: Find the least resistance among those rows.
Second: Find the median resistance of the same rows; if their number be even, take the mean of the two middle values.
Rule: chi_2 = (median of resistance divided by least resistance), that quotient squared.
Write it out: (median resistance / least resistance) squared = 1.02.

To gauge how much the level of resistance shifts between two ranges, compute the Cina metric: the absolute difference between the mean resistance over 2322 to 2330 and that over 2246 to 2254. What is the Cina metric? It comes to 1.4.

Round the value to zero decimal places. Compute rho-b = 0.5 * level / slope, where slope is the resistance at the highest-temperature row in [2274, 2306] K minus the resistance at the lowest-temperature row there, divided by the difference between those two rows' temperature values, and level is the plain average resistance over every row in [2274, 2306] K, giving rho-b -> -684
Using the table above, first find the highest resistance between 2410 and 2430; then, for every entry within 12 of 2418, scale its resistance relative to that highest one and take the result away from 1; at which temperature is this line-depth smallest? 2428.0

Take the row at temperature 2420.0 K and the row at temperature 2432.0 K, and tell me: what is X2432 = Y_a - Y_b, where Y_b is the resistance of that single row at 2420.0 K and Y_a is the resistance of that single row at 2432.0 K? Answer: 2.0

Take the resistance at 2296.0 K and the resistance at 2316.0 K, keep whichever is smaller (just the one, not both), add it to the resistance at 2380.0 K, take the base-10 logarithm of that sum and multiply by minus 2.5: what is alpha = -4.63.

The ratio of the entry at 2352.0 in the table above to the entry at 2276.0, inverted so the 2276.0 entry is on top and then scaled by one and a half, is 1.60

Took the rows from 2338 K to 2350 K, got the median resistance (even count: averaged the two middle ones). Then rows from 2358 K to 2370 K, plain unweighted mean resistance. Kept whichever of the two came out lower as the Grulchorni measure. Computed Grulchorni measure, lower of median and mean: 35.5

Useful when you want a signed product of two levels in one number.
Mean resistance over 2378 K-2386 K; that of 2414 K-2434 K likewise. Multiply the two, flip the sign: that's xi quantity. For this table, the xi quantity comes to -1260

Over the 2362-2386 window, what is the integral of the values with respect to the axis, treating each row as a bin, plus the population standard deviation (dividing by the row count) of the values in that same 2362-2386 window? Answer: 838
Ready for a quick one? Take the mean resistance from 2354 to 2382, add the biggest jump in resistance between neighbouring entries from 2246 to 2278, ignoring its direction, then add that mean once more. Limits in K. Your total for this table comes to 71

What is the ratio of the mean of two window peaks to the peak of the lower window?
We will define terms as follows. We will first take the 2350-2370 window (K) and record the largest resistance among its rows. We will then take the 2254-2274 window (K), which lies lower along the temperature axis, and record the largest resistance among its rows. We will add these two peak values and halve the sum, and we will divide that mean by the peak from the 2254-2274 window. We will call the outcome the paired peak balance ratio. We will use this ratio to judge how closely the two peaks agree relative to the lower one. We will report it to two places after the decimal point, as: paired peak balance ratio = 0.97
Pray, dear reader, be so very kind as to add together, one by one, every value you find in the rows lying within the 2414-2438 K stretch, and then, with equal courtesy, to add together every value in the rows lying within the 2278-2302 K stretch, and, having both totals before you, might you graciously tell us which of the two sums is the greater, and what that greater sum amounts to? 229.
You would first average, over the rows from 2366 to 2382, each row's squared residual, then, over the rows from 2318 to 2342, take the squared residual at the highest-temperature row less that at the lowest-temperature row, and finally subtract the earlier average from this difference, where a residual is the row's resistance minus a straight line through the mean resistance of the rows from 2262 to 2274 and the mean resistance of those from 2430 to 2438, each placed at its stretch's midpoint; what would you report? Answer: -14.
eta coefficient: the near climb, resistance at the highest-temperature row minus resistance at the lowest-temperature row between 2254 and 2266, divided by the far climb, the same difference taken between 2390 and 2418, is 0.3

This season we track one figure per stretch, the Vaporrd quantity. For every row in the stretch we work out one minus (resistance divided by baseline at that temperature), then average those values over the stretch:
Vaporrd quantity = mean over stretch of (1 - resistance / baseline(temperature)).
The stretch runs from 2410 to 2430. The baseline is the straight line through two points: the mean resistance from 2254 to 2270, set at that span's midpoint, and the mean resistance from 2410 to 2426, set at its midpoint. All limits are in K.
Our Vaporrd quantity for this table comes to 0.00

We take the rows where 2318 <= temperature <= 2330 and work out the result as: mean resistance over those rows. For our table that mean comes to 38.7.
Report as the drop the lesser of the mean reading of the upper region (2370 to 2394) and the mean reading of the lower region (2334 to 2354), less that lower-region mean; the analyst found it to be -3.4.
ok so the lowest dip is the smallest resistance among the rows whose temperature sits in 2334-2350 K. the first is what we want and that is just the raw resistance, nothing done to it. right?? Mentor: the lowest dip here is 37.32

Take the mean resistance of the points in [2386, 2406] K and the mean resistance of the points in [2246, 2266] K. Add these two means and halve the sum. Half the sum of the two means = 36.5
